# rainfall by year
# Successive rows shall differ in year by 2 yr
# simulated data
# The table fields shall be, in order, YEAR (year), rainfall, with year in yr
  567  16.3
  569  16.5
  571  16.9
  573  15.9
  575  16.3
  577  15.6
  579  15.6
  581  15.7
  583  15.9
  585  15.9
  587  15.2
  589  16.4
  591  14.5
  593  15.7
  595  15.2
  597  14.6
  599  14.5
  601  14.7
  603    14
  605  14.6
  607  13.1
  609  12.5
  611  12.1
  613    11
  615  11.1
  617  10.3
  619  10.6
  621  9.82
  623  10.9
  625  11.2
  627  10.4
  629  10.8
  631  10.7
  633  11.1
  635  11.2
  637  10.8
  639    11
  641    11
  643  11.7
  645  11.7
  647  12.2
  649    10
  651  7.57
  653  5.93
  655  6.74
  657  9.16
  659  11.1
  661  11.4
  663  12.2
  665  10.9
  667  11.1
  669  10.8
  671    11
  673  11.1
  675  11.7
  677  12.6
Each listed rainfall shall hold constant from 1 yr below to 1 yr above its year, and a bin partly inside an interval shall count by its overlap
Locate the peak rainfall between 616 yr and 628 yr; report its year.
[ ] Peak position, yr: 625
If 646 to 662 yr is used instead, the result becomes 647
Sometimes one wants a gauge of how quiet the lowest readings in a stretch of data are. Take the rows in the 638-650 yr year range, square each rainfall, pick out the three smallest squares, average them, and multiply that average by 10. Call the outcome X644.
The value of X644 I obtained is 1140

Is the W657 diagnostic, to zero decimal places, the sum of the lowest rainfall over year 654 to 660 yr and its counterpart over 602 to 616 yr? 18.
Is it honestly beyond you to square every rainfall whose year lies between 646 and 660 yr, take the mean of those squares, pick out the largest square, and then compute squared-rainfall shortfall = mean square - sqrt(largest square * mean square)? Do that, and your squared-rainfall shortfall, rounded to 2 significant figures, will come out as -28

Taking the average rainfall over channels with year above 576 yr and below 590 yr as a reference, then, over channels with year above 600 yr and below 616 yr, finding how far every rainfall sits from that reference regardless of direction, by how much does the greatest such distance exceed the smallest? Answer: 3.7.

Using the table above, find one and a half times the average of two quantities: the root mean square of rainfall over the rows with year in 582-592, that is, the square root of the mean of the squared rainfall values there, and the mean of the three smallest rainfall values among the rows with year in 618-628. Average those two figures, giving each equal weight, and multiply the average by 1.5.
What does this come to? 19.4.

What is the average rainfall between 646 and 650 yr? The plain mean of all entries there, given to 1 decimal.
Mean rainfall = 11.1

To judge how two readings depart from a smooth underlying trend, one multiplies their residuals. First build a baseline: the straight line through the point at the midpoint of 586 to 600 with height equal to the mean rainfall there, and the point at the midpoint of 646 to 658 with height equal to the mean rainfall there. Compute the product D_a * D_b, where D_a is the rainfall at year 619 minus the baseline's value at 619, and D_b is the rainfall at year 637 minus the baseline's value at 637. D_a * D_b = -1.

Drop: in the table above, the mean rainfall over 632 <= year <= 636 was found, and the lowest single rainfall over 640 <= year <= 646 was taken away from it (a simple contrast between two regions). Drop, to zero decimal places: 0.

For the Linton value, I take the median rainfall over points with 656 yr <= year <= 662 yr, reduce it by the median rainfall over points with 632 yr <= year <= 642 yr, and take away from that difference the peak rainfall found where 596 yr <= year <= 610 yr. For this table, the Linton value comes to -14.6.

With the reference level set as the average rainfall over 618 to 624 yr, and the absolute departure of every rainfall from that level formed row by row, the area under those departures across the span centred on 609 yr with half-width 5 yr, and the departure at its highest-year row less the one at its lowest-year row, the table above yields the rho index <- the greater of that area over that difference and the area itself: 22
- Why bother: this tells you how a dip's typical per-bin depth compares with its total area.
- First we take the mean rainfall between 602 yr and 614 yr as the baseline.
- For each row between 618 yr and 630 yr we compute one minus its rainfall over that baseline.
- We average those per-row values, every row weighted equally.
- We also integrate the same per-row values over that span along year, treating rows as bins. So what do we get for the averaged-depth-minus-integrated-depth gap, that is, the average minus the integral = -1.9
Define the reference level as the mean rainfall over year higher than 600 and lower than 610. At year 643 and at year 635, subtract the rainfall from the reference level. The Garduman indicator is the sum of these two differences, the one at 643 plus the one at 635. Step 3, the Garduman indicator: 5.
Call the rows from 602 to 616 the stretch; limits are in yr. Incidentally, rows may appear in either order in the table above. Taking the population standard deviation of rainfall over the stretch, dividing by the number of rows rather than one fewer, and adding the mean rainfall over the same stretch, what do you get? 13.9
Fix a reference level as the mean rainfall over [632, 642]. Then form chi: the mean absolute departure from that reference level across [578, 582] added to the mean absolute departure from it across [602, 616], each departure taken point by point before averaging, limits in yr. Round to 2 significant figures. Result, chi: 6.2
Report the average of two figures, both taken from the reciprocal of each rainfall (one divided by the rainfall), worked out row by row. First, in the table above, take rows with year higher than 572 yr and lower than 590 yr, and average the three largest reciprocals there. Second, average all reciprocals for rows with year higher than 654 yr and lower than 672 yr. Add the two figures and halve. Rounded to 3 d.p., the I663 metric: 0.081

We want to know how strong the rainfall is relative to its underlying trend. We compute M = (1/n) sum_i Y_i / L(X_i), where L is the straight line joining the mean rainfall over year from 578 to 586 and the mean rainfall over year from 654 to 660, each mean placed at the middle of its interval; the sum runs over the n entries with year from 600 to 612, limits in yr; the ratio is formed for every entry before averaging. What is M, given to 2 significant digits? 0.99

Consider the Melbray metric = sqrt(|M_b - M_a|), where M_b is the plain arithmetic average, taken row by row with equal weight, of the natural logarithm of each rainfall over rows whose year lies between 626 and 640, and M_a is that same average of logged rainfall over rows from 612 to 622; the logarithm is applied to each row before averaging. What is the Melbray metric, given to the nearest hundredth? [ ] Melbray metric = 0.17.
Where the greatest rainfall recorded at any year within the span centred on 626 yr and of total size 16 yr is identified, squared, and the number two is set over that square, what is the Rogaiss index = 0.016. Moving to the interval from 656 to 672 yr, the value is 0.013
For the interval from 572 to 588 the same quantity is 0.008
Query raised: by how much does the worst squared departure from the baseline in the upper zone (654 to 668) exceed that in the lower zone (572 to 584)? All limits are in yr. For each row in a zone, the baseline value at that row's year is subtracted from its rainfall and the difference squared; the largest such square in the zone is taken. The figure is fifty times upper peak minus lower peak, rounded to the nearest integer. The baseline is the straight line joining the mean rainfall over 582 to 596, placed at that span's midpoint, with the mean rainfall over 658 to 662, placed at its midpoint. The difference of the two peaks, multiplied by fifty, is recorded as 1136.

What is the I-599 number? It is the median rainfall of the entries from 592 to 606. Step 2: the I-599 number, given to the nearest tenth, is 14.6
